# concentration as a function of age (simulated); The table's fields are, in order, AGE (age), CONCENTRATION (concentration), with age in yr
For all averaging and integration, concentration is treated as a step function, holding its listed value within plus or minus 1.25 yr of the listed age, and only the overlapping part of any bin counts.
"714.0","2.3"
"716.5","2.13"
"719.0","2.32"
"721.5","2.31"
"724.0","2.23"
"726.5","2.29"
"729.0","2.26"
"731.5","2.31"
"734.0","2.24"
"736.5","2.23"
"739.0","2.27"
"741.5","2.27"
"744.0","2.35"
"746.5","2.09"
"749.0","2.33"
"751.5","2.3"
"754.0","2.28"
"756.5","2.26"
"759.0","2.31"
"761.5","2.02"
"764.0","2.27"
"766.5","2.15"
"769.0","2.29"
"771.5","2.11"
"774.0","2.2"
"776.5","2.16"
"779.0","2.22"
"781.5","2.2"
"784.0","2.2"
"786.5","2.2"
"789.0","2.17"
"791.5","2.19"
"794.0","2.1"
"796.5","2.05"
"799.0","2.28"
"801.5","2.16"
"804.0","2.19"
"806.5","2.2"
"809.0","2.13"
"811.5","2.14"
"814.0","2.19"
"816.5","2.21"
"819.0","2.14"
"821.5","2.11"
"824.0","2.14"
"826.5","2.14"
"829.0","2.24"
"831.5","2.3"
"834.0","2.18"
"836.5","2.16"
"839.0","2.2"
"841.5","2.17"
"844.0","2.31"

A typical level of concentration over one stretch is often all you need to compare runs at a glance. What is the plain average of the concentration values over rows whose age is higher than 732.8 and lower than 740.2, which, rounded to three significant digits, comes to 2.25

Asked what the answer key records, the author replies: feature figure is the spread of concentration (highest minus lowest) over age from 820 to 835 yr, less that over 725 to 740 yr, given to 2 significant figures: 0.11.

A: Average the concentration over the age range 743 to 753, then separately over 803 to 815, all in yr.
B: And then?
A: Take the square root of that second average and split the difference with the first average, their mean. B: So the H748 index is 1.87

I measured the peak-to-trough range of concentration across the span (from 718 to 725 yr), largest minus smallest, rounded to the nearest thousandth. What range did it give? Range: 0.090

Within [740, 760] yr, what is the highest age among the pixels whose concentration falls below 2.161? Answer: 746.5 yr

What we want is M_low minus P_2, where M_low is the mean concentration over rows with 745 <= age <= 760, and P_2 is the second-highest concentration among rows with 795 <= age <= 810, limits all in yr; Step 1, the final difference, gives 0.062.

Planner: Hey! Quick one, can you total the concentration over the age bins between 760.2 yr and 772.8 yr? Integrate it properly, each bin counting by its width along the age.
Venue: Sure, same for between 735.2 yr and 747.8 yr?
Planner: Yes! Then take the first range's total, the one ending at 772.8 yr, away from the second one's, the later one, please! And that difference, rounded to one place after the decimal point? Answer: 0.9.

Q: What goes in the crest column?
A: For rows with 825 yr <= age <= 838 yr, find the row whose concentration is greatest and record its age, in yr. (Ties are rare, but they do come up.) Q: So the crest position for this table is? 831.5 yr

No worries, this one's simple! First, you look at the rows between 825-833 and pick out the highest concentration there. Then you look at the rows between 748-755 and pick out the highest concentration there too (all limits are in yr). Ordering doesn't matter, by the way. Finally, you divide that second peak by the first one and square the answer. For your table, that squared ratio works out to 1.03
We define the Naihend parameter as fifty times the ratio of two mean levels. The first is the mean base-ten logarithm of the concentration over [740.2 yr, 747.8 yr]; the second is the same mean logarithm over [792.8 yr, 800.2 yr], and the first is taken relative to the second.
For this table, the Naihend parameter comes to 52.8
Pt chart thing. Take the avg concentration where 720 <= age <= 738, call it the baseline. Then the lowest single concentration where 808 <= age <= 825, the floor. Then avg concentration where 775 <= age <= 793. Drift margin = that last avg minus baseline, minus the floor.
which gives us -2.19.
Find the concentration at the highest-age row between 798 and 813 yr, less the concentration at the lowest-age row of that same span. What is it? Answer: -0.14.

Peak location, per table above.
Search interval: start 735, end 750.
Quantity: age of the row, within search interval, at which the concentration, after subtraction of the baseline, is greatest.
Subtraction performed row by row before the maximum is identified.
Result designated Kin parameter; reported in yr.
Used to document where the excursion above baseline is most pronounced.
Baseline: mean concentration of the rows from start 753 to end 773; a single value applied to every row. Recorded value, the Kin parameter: 744.0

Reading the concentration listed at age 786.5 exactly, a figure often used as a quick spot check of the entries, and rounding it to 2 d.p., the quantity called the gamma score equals 2.20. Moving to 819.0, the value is 2.14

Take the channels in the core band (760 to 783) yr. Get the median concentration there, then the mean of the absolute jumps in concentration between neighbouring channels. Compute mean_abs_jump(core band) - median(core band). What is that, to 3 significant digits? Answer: -2.09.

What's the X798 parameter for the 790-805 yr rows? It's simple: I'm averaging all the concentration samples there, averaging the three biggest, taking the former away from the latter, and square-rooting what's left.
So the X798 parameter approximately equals 0.242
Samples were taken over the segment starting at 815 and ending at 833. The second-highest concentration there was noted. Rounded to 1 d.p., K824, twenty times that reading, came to 44.8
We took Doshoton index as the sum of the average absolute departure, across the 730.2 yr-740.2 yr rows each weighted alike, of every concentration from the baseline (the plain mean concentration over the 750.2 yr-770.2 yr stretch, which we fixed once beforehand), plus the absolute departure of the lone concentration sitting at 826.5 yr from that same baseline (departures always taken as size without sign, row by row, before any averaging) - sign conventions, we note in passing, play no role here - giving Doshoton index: 0.125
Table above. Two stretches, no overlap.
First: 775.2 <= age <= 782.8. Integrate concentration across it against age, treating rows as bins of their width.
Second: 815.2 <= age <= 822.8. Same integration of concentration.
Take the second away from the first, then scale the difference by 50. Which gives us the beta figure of 15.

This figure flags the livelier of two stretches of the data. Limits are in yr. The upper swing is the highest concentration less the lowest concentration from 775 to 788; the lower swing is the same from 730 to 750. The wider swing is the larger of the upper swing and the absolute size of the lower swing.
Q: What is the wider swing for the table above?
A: 0.260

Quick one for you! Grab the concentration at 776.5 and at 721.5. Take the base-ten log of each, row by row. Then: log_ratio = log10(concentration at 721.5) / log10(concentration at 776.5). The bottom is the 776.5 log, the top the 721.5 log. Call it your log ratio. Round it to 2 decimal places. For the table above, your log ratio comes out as 1.09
